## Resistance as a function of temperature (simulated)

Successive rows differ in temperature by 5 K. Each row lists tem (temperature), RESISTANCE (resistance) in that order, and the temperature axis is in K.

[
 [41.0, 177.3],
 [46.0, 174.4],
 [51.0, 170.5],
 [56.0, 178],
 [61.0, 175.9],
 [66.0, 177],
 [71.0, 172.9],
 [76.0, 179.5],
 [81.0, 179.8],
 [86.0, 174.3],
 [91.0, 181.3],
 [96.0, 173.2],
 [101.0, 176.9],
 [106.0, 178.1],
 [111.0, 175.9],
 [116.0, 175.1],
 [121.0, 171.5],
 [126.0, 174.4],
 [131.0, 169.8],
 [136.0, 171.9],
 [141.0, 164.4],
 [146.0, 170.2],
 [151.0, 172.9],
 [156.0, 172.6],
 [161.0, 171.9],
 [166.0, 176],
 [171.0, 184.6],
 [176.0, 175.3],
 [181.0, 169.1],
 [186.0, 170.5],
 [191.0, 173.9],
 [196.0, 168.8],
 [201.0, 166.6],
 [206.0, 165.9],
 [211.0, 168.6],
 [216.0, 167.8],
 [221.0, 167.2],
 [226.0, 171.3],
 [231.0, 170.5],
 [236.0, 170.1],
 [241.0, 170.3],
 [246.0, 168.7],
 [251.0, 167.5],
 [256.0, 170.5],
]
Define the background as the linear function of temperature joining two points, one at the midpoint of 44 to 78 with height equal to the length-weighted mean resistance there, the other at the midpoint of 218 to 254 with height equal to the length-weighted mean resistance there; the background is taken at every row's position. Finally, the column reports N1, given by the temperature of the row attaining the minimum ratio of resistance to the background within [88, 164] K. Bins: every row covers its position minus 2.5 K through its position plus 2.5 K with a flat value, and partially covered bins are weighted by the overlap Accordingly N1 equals 141.0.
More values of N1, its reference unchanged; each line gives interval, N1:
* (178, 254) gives 206.0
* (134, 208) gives 141.0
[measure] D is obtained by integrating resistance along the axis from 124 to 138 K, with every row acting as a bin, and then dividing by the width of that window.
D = 172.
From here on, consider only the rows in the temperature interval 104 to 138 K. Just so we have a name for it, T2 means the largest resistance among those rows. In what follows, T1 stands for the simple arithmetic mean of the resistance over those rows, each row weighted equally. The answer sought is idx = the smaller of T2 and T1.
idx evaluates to 174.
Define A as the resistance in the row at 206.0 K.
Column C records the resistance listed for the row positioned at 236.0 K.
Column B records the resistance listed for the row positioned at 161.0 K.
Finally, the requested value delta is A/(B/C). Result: 164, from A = 165.9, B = 171.9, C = 170.1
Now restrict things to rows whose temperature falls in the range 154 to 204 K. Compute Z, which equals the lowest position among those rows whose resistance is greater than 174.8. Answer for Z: 166.0 K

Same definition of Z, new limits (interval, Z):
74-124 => 76.0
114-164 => 116.0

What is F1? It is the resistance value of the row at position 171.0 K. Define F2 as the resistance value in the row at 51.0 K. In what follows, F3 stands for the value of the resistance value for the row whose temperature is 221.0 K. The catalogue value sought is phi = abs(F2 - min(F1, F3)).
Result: 3.3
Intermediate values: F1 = 184.6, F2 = 170.5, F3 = 167.2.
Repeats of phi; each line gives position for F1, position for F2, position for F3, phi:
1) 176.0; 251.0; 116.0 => 7.6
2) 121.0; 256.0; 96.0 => 1.0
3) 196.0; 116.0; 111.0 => 6.3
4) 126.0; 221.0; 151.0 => 5.7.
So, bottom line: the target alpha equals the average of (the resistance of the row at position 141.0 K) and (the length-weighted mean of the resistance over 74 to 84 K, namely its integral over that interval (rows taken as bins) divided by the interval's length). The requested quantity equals 172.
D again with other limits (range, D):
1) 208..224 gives 168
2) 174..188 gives 172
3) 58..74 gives 175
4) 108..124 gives 174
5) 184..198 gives 171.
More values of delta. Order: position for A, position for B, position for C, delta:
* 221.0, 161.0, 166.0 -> 171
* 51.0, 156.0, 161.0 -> 170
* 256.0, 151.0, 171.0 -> 182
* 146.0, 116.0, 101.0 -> 172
